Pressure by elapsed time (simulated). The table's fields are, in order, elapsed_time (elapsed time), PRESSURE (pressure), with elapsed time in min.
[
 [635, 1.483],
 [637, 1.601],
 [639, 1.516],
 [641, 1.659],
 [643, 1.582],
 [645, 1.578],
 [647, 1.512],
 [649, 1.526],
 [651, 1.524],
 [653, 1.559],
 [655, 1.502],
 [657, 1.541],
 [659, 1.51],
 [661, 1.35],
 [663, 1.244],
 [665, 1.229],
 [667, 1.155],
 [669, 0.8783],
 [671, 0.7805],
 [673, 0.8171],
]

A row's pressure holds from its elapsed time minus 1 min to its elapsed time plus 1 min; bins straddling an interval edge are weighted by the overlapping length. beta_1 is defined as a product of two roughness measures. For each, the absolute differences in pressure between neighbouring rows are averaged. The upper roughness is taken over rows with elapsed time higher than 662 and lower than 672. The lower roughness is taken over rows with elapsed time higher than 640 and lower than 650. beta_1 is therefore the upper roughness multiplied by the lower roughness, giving 0.0047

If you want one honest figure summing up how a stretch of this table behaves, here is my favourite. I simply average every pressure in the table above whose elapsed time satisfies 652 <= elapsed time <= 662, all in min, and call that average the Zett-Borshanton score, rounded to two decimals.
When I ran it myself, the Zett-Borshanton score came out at 1.49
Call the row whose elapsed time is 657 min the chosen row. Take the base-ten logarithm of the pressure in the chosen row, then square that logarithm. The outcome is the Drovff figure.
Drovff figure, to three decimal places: 0.035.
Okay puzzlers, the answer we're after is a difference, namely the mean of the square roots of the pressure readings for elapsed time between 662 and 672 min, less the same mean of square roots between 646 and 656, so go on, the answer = -0.21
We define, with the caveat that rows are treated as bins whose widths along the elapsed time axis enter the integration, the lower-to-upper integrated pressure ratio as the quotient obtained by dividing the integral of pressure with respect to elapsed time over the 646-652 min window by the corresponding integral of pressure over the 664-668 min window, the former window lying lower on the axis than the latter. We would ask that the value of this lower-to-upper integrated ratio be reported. 1.9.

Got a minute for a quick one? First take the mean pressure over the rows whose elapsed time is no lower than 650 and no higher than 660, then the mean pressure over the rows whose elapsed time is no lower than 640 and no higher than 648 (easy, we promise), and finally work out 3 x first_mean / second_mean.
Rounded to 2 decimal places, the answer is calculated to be 2.89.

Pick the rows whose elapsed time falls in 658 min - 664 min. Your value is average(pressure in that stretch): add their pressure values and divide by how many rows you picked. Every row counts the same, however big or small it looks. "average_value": 1.37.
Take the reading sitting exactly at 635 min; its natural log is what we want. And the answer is 0.39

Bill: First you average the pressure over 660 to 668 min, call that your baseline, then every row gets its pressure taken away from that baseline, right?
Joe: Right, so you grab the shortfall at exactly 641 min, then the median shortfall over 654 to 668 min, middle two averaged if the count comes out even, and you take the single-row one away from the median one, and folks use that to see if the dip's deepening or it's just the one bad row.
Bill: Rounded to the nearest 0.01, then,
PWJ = 0.31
